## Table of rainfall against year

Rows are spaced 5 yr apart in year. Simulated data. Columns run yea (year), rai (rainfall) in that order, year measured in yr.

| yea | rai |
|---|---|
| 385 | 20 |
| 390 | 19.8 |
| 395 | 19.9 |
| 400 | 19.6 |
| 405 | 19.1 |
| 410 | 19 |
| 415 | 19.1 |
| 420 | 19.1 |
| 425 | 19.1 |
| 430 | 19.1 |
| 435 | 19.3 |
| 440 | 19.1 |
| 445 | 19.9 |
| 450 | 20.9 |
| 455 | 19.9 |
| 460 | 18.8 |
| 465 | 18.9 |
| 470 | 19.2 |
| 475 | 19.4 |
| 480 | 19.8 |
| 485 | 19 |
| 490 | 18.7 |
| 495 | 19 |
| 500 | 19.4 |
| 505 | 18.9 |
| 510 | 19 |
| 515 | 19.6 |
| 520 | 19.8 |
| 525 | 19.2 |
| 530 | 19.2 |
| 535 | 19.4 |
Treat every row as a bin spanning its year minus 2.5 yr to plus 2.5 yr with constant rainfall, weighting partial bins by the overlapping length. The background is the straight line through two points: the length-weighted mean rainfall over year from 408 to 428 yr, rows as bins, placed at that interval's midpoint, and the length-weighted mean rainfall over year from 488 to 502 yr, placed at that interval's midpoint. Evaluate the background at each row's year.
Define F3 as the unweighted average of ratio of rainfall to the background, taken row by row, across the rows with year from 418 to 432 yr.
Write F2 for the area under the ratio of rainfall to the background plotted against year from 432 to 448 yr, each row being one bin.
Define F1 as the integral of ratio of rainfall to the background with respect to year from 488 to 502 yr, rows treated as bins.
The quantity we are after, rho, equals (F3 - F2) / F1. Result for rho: -1.10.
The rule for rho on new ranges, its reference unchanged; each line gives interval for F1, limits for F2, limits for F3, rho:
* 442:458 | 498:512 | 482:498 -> -0.77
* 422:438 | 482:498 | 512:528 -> -0.93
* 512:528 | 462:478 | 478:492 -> -0.92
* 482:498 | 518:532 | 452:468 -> -0.83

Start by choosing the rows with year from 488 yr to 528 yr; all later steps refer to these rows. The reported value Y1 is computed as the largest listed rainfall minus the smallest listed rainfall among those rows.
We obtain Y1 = 1.1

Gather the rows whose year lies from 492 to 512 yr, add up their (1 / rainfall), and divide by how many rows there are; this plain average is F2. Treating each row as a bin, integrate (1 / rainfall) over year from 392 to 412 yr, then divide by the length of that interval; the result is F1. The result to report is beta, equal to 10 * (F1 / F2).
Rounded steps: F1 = 0.0515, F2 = 0.0524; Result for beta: 9.8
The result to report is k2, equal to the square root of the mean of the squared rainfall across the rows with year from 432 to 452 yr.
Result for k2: 19.8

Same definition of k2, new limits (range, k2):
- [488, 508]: 19.0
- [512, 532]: 19.5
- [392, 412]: 19.4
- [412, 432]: 19.1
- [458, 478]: 19.1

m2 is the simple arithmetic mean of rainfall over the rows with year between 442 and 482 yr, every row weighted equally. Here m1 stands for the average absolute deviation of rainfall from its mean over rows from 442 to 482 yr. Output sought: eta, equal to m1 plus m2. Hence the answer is 20.1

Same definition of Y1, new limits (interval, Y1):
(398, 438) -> 0.6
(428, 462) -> 2.1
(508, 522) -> 0.8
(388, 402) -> 0.3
